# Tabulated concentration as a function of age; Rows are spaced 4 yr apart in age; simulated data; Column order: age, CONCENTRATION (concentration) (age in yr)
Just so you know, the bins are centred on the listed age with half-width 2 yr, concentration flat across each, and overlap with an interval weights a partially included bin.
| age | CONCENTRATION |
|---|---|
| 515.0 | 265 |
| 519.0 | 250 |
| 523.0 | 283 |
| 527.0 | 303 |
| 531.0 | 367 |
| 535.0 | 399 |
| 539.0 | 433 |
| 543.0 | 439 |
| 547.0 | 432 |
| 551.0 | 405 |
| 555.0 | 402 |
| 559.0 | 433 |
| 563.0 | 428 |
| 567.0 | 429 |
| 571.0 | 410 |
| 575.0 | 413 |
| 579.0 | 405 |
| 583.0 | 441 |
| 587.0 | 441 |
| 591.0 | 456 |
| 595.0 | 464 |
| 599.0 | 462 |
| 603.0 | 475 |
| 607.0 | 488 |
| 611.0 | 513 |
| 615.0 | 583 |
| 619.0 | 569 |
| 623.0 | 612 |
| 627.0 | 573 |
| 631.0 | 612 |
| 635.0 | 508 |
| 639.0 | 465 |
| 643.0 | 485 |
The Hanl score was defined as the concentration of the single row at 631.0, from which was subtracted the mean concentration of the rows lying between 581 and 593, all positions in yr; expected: 166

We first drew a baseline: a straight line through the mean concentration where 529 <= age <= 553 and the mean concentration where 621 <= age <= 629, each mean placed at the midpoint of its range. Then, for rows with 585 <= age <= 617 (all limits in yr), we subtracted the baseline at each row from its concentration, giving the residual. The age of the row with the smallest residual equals 599.0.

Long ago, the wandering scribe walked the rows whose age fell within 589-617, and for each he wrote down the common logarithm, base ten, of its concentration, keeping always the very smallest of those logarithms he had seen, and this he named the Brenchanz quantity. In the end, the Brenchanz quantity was 2.66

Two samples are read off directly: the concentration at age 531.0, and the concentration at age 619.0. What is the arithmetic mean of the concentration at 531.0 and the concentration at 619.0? 468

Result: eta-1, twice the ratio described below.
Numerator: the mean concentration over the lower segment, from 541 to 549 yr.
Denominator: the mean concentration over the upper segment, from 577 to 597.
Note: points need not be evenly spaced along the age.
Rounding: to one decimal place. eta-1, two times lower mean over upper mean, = 2.0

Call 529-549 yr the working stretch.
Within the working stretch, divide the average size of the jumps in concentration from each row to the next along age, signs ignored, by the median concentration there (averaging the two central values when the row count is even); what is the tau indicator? 0.046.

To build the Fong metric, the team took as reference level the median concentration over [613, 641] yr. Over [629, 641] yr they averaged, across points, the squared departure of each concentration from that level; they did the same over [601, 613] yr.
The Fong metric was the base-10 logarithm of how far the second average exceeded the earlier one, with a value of 3.00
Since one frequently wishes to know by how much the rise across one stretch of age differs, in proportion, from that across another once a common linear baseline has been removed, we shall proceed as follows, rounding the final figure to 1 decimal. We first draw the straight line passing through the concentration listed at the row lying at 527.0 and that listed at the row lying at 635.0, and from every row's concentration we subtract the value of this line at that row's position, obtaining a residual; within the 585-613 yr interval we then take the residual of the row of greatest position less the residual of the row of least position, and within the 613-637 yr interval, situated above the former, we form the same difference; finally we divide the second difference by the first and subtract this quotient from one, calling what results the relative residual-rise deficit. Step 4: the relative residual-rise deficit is 5.3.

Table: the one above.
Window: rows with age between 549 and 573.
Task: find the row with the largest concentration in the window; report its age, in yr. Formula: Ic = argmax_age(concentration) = 559.0 yr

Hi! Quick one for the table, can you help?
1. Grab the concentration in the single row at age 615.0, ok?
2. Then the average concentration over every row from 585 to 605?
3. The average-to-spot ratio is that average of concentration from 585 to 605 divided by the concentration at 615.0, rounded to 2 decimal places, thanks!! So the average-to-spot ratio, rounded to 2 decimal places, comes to 0.79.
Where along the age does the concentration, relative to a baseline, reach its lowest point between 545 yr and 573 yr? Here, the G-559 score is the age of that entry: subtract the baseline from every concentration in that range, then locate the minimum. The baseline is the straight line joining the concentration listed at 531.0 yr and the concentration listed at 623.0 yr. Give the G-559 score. 571.0 yr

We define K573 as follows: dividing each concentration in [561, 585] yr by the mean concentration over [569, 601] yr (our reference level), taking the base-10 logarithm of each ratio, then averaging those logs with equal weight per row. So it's -0.016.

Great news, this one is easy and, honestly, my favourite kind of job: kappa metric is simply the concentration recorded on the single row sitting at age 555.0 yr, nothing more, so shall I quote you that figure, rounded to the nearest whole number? 402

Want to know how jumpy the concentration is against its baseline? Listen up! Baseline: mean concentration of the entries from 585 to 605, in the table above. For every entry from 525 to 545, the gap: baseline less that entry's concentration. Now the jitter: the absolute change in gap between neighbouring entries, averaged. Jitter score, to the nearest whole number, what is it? 34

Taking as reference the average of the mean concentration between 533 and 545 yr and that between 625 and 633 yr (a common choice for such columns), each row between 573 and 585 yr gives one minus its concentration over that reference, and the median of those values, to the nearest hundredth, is 0.19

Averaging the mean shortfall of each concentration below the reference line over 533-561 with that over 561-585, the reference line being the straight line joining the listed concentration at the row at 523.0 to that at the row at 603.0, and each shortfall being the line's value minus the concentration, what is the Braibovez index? -49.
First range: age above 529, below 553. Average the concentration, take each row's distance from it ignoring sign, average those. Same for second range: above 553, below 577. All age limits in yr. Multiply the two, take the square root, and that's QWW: 15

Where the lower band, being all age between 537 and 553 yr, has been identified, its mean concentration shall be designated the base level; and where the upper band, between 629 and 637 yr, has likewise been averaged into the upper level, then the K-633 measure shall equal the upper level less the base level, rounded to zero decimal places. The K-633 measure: 133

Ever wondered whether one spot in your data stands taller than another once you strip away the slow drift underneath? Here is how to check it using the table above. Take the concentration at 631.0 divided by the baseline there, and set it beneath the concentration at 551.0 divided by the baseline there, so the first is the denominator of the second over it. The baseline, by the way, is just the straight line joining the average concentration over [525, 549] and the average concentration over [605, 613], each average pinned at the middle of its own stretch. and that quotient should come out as 0.85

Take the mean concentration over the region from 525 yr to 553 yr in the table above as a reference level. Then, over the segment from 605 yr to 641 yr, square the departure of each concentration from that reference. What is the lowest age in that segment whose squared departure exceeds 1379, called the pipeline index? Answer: 607.0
